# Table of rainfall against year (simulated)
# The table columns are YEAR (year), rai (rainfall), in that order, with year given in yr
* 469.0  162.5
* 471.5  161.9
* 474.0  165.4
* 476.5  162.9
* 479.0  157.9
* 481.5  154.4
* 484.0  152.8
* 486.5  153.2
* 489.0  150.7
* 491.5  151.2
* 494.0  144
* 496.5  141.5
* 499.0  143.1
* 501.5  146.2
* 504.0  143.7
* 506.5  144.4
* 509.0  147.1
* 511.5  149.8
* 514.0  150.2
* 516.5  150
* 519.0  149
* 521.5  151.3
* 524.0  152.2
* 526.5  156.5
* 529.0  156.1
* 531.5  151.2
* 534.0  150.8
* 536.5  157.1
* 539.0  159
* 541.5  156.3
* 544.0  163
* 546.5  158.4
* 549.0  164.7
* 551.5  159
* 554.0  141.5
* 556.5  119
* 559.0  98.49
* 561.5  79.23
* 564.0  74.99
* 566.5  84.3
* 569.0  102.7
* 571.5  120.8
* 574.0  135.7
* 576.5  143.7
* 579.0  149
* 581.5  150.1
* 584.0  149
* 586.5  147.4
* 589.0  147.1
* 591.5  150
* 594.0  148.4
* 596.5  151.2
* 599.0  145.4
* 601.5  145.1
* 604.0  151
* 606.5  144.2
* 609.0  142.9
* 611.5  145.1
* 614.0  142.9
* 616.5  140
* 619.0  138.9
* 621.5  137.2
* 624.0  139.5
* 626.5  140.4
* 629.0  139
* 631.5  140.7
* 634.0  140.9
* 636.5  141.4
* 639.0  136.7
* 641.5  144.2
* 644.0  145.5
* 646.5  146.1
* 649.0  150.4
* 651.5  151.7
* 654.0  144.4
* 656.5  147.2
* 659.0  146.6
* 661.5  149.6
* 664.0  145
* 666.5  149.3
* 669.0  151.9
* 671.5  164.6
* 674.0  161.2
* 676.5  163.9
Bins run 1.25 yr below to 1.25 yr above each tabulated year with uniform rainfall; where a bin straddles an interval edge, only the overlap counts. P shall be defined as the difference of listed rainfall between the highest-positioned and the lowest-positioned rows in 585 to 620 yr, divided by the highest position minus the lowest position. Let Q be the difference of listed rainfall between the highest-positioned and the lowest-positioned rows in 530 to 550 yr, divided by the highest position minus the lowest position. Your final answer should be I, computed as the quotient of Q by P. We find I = -2.9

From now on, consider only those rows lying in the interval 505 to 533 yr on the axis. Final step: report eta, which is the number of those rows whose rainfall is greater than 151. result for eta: 5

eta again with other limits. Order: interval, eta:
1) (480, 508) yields 4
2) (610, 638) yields 0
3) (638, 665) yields 1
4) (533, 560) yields 7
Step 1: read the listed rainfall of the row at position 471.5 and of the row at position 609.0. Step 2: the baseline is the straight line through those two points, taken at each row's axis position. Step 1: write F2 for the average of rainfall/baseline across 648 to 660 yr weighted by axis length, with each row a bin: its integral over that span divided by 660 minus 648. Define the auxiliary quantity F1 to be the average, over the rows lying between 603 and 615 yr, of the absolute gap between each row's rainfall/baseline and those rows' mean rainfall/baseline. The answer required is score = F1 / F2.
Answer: 0.014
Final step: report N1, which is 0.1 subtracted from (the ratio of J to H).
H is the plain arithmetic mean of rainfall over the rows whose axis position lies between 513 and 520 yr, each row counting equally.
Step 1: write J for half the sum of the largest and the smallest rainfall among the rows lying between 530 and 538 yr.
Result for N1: 0.93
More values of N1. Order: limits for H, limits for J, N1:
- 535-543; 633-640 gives 0.78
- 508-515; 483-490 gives 0.92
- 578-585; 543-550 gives 0.98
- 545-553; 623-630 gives 0.77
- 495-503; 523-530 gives 0.97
